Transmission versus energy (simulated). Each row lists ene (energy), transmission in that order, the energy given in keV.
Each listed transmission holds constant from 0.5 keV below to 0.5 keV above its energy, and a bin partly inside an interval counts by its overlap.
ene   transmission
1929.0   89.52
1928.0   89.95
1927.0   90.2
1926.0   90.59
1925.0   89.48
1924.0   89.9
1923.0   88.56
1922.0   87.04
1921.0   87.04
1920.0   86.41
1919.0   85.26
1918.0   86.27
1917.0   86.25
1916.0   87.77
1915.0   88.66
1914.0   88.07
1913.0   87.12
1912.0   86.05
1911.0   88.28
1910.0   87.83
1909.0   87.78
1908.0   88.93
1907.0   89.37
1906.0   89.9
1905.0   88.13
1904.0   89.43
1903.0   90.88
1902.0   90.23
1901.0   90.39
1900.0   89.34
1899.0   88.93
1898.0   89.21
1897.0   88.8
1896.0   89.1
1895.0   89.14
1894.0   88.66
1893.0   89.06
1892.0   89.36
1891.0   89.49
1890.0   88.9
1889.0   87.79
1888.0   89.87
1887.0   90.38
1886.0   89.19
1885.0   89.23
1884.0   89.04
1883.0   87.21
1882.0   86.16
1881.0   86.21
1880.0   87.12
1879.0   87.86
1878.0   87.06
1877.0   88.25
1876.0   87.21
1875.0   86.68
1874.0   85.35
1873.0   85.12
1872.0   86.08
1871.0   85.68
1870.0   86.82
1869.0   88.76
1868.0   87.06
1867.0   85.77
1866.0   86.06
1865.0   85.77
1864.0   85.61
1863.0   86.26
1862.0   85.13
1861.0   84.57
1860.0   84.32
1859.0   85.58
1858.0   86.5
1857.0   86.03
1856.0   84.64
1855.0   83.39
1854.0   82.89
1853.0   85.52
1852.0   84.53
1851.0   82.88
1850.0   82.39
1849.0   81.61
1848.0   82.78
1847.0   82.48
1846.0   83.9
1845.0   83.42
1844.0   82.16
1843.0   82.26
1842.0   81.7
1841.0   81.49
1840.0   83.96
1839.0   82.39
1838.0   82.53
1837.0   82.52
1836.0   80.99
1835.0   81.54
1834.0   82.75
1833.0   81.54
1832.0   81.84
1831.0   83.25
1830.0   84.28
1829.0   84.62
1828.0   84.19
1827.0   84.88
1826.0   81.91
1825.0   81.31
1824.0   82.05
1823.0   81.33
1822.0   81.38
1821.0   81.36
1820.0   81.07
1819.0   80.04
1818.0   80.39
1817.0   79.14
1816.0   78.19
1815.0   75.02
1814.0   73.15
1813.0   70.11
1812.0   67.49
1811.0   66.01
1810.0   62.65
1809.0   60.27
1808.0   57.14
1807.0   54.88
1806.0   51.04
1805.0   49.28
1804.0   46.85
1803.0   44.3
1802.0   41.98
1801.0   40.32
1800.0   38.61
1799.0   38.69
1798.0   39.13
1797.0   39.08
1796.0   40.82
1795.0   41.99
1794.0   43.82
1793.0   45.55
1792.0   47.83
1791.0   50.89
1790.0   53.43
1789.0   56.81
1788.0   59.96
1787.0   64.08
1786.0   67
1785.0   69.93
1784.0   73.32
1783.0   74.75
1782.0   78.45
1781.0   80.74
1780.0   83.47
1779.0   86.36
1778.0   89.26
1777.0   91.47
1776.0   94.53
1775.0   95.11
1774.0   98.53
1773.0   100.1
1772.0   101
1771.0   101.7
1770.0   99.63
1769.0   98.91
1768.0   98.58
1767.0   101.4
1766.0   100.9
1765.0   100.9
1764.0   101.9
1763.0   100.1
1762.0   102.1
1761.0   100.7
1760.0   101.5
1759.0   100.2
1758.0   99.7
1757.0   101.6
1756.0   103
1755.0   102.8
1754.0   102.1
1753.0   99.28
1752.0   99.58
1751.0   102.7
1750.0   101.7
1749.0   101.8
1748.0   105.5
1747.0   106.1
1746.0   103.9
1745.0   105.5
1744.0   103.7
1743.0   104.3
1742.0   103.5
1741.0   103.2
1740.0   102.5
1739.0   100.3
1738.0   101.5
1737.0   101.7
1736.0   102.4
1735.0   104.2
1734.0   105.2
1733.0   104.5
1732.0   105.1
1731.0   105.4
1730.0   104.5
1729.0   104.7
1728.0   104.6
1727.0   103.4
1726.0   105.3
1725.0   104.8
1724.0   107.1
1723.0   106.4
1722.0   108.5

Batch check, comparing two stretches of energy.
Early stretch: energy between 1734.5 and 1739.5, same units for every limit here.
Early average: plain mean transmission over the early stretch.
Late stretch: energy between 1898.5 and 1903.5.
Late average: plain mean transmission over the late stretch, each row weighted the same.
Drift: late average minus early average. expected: -12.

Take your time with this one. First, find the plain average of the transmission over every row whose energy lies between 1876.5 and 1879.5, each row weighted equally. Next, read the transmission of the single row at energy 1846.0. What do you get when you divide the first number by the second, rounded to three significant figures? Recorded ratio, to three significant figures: 1.05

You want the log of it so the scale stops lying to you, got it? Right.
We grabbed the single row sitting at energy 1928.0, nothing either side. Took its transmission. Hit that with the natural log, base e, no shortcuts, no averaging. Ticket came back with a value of 4.50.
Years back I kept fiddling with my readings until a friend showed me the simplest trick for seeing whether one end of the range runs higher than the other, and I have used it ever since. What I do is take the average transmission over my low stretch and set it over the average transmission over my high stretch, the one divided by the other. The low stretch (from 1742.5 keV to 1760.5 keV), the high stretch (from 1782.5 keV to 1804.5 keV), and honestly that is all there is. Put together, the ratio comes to 2.0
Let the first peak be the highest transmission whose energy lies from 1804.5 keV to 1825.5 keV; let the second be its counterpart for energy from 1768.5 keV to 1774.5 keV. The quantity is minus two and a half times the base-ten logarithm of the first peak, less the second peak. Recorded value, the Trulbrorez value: -106.5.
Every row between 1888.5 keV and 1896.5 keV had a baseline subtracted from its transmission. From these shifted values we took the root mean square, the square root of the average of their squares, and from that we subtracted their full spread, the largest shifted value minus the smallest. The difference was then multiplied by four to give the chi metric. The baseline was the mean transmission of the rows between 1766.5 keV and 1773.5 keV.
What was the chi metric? 38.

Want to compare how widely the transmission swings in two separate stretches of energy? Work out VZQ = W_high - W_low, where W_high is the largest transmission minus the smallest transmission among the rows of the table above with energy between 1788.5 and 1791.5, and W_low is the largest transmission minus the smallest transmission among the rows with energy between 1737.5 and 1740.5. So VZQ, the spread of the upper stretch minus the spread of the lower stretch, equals 3.7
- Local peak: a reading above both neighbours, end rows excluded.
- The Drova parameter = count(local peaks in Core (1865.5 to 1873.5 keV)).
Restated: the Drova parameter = 2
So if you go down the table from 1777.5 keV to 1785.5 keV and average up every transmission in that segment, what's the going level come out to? 80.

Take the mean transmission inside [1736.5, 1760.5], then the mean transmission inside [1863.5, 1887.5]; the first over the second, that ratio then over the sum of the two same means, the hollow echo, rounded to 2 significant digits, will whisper 0.0062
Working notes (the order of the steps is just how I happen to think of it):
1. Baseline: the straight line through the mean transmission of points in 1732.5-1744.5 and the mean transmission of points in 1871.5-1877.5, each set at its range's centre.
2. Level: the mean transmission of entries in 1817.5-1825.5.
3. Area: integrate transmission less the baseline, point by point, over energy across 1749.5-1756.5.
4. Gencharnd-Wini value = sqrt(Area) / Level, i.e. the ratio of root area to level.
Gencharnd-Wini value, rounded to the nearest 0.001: 0.017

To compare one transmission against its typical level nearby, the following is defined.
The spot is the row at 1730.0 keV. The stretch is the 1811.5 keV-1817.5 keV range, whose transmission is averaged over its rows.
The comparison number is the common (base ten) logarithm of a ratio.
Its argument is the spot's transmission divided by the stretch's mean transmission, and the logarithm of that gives 0.15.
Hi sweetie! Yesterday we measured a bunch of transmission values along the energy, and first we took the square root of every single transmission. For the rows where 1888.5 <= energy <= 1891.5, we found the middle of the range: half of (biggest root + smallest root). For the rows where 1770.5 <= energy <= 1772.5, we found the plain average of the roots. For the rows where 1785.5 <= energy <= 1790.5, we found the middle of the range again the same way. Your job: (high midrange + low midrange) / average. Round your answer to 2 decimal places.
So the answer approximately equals 1.70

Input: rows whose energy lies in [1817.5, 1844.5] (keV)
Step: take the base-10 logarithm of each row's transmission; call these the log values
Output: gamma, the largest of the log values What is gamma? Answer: 1.93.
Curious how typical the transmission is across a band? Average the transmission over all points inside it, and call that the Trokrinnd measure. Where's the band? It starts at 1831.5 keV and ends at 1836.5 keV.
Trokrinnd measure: 82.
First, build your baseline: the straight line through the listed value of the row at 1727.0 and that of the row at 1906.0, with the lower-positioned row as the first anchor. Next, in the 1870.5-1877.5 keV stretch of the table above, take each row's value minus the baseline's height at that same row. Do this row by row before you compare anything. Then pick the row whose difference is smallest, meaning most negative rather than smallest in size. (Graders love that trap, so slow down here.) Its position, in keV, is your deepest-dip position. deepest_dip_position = 1873.0 keV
